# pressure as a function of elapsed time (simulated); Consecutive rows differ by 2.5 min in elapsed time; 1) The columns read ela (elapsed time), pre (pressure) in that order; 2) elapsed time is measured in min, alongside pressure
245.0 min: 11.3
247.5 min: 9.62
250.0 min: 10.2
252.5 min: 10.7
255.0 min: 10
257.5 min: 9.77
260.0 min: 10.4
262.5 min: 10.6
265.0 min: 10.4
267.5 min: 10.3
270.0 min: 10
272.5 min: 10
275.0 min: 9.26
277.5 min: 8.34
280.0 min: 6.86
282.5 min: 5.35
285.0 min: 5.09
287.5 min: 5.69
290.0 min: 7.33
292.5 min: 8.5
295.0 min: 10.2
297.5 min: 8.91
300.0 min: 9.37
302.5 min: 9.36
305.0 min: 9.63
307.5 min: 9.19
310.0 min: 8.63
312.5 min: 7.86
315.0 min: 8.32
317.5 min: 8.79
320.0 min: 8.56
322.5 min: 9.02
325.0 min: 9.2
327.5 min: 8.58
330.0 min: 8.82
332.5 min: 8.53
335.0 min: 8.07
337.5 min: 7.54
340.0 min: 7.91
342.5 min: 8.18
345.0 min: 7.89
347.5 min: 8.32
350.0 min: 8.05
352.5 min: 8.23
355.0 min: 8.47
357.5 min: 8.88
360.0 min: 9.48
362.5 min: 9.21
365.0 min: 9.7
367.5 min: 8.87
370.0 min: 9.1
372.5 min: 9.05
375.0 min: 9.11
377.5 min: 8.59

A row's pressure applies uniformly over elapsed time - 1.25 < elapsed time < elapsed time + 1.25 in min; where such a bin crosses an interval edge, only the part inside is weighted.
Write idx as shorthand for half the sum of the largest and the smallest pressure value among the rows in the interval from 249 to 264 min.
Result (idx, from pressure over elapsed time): 10.2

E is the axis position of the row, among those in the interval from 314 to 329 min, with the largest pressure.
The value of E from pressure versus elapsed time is 325.0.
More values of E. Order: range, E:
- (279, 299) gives 295.0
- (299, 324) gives 305.0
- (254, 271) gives 262.5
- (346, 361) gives 360.0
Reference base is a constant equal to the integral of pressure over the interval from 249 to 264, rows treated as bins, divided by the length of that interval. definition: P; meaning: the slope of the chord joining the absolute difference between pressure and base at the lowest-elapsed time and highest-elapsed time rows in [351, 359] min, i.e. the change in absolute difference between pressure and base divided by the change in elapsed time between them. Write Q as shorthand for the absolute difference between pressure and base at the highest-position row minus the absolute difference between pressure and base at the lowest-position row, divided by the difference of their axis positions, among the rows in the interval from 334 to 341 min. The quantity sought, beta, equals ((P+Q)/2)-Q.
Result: -0.08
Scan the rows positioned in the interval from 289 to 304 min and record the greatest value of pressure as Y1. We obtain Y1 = 10.2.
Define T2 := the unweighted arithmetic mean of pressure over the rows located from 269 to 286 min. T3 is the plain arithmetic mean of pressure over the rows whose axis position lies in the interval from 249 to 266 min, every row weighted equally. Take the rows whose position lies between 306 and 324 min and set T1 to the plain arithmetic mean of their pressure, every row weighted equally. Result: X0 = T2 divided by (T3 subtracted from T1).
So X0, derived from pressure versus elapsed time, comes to -5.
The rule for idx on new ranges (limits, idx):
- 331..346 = 8.0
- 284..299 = 7.6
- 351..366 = 9.0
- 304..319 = 8.7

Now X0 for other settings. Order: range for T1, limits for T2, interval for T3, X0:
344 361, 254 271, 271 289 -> 8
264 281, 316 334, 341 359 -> 9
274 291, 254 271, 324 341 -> -7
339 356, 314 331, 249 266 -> -4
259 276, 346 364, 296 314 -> 8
